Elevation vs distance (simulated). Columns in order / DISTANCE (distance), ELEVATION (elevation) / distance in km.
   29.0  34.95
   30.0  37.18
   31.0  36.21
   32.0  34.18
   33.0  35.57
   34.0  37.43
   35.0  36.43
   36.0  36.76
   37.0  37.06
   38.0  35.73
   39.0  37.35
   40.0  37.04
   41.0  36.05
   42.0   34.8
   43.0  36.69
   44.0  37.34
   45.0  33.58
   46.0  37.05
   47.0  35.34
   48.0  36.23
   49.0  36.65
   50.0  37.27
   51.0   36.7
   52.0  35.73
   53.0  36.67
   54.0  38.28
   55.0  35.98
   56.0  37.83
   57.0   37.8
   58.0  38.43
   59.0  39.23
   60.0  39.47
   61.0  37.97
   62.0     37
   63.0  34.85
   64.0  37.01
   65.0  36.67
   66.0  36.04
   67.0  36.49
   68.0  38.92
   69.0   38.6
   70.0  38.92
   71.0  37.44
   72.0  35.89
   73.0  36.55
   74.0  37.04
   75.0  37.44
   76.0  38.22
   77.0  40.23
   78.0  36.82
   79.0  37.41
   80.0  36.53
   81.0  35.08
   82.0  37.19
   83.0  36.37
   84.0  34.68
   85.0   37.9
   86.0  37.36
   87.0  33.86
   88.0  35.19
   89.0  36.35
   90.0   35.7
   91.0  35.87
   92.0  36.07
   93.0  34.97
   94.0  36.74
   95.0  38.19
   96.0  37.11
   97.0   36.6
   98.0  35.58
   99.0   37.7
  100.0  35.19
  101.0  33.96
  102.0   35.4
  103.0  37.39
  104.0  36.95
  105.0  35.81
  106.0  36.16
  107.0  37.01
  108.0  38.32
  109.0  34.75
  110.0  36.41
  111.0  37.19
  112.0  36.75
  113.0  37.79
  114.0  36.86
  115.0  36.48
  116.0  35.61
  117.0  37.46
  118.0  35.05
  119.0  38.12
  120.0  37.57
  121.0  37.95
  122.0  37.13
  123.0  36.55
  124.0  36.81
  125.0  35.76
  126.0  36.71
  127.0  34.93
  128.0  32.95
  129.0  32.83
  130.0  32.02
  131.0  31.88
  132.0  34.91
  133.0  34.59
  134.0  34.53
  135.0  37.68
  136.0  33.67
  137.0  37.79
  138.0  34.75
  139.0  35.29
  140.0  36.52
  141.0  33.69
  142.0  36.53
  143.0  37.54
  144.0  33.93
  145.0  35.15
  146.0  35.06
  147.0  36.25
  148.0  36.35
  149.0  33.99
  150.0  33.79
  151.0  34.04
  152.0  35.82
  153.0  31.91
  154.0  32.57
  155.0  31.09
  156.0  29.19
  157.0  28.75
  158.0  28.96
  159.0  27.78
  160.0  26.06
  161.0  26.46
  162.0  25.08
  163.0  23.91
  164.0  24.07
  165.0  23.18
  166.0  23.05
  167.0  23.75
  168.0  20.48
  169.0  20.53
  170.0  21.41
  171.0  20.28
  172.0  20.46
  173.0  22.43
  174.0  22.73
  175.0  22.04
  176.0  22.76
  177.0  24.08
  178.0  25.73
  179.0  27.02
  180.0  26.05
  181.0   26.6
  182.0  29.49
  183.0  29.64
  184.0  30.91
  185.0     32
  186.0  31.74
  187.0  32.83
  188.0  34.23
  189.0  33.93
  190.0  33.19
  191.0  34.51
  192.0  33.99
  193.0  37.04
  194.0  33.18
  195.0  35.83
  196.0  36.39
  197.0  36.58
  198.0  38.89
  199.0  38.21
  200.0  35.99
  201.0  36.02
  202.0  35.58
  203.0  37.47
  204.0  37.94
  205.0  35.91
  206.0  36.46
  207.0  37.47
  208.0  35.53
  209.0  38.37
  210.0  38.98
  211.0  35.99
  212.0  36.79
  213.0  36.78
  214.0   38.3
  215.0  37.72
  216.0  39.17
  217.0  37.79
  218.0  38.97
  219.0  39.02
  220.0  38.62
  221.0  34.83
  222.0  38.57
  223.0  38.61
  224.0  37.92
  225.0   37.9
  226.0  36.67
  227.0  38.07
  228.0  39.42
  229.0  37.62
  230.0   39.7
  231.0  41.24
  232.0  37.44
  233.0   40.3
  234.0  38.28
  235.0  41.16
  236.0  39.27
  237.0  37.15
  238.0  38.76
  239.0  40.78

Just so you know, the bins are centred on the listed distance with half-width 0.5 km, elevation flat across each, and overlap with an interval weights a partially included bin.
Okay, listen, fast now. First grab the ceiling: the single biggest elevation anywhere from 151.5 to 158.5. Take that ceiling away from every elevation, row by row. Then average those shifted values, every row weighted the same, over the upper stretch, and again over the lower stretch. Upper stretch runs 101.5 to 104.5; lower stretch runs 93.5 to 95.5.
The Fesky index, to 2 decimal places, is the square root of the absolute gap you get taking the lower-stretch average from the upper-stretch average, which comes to 0.94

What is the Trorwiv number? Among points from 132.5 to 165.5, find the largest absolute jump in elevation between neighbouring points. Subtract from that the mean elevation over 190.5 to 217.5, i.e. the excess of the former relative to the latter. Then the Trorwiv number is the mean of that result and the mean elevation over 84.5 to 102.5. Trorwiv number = 1.7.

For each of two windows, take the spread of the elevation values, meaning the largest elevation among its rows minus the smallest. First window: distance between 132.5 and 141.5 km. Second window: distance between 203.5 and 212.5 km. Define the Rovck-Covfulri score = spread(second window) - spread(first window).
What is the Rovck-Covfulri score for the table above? -1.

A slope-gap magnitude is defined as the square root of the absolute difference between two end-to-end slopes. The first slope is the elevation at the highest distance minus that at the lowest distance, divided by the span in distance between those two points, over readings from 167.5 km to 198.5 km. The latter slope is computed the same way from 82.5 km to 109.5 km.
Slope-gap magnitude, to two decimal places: 0.82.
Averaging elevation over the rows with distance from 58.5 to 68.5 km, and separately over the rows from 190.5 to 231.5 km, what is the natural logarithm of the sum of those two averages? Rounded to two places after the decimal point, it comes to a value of 4.31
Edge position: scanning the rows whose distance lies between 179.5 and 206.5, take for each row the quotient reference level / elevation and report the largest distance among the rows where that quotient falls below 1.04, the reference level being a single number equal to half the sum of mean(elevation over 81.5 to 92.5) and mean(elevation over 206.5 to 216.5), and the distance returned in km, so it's 206.0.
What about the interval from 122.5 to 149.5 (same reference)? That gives 148.0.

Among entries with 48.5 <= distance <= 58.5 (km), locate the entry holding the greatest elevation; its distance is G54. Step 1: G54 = 58.0 km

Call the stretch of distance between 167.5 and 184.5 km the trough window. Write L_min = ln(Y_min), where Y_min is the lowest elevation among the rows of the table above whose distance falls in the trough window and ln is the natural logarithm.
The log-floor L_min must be 3.01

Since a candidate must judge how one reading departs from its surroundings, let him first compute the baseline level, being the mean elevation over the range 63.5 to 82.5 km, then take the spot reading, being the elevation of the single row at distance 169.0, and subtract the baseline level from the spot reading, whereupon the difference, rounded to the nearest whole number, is -17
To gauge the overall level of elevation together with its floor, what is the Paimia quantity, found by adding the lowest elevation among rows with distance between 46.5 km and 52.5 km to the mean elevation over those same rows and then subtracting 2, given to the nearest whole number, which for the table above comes 70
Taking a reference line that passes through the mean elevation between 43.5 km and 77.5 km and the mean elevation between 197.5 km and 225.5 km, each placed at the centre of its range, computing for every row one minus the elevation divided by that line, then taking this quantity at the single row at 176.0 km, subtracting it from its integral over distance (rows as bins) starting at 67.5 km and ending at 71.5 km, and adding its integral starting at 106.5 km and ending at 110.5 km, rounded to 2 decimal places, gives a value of -0.45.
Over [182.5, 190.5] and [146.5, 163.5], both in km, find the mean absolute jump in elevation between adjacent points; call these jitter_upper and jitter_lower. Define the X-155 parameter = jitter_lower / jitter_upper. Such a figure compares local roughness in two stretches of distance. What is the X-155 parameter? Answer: 1.4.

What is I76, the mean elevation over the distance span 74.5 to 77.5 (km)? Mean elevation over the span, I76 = 38.6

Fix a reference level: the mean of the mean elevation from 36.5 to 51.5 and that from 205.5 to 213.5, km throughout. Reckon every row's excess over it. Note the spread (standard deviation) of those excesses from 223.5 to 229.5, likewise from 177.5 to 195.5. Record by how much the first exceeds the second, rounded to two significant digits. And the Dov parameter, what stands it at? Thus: -2.5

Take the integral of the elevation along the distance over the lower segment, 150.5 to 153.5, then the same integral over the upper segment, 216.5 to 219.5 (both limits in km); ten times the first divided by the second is 8.8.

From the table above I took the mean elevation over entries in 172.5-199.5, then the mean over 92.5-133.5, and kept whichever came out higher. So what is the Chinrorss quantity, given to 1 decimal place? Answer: 36.1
